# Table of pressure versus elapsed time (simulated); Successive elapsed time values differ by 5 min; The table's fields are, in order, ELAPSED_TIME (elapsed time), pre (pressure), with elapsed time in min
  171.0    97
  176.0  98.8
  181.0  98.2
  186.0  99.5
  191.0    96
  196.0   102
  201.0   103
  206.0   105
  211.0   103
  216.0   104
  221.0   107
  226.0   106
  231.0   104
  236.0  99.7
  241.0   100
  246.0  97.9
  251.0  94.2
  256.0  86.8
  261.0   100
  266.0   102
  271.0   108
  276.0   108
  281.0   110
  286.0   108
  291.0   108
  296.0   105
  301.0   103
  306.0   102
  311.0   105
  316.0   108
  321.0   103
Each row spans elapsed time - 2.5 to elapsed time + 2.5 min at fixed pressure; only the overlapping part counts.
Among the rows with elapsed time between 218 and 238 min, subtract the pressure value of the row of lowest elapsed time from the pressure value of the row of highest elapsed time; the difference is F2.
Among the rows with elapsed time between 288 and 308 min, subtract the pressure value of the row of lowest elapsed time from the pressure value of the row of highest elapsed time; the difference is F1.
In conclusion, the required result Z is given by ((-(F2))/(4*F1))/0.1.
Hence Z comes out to -3.0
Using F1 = -6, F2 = -7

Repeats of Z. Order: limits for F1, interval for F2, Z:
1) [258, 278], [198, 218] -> -0.3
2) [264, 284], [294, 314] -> 0.0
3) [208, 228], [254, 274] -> -17.7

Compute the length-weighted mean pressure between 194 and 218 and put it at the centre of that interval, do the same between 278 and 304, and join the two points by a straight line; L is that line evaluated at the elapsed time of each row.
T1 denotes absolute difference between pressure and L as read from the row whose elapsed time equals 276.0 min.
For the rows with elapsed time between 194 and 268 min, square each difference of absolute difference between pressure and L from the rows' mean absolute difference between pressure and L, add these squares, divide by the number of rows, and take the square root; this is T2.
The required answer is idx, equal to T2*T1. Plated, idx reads 9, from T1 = 2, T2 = 4.8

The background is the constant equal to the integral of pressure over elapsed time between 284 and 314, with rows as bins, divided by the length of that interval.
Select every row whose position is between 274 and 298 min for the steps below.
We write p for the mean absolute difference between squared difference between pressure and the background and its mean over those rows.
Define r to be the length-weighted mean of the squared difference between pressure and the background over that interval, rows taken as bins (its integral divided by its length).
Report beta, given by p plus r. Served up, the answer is 15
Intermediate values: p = 6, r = 10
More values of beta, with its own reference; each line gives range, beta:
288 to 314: 8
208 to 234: 4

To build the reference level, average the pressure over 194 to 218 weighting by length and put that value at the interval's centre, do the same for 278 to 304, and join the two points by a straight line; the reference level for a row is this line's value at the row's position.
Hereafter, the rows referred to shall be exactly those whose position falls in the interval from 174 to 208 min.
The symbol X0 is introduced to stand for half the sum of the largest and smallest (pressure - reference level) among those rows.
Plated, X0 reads -2.6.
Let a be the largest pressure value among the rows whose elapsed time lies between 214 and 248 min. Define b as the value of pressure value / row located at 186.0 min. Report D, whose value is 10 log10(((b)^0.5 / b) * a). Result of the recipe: 10.3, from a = 107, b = 99.5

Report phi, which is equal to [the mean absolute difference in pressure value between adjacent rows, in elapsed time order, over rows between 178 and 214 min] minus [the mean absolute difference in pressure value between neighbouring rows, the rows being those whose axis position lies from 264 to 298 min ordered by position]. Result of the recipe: 0.5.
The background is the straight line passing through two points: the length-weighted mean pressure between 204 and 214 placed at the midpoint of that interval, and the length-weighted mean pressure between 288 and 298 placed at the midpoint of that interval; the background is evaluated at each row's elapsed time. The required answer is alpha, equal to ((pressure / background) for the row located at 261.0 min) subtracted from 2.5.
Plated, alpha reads 1.55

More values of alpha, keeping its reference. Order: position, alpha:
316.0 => 1.49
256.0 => 1.68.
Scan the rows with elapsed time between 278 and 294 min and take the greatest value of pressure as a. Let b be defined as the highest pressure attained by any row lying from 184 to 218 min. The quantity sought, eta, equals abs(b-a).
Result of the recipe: 5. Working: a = 110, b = 105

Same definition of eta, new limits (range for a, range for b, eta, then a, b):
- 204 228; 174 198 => 5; 107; 102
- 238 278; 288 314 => 0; 108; 108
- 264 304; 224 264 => 4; 110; 106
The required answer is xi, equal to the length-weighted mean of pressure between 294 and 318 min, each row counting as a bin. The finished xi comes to 105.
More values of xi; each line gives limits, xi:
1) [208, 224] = 105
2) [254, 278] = 101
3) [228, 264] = 98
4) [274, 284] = 109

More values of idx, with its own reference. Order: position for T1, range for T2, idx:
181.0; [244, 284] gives 22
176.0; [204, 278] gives 16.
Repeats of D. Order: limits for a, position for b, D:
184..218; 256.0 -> 10.5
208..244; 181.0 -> 10.3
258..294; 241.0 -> 10.4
